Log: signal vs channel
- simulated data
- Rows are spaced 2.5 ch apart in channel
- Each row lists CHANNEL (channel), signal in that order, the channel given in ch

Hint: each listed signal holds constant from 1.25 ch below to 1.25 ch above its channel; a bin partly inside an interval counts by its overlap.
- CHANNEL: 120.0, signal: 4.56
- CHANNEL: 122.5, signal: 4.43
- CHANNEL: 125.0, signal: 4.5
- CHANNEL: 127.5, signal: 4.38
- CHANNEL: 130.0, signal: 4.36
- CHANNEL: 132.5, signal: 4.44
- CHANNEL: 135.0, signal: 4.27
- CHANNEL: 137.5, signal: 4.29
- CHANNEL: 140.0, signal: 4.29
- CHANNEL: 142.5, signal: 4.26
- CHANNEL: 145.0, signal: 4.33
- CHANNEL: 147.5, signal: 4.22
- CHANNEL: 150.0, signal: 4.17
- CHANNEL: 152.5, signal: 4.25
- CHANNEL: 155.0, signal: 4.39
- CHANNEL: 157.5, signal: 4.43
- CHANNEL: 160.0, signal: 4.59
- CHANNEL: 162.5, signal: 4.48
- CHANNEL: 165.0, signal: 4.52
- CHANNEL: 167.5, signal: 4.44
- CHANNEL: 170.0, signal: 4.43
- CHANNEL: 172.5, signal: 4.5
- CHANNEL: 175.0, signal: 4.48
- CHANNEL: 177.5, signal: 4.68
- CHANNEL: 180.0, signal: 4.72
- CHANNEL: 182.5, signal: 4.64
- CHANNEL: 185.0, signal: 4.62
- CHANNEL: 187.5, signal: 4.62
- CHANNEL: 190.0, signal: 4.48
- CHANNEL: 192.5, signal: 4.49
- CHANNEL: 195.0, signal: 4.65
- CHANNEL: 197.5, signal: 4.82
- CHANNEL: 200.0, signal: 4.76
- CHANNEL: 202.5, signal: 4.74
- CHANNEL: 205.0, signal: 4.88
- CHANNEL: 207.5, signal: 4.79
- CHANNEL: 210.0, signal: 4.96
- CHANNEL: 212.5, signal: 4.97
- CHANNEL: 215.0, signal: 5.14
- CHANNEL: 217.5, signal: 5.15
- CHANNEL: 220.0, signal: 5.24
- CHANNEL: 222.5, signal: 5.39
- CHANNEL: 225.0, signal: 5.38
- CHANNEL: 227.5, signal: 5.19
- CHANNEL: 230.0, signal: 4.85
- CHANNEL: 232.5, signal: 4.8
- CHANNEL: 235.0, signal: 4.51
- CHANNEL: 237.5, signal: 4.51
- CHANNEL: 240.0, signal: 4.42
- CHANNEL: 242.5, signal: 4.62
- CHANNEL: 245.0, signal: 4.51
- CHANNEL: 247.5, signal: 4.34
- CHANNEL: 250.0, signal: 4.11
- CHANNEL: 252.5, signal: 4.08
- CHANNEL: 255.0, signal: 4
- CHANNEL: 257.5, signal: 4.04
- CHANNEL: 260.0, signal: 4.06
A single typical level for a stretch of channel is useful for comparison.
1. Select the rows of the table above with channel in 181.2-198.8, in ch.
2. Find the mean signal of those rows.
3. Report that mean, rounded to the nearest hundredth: 4.62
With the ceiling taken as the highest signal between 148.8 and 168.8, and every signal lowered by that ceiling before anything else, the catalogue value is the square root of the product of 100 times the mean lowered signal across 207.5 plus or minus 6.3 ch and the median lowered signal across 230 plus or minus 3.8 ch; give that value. 2.7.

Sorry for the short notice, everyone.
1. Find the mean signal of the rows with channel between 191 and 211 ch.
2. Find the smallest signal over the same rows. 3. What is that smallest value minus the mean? -0.27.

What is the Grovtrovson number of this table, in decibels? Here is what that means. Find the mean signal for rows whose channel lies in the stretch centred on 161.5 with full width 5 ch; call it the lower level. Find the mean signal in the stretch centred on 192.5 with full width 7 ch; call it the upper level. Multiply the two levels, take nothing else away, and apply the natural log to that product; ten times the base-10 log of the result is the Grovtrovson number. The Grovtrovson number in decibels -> 4.81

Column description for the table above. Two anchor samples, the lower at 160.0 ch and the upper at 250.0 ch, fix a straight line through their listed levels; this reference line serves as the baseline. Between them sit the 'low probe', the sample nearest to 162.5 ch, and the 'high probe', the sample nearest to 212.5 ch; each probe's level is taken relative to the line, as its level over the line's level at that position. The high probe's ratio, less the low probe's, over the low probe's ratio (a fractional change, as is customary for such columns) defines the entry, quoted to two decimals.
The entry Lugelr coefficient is 0.18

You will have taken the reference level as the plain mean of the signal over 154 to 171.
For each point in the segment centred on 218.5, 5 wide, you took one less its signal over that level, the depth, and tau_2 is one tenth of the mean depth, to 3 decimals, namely -0.016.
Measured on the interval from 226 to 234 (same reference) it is -0.011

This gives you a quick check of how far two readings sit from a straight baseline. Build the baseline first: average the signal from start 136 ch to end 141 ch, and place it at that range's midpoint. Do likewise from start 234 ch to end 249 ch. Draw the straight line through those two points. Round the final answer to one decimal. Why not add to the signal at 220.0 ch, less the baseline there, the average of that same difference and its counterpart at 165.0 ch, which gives 1.3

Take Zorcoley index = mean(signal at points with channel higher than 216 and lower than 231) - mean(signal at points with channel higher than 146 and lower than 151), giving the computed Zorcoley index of 1.00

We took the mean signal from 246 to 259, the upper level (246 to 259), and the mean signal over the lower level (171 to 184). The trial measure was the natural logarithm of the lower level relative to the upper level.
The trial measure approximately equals 0.11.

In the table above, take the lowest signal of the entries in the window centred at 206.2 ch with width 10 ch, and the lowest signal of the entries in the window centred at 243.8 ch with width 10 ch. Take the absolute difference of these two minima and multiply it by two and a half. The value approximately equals 1.00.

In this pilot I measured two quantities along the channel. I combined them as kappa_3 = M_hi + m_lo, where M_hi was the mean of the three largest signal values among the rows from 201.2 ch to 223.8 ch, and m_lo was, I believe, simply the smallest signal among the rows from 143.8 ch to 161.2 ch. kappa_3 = 9.4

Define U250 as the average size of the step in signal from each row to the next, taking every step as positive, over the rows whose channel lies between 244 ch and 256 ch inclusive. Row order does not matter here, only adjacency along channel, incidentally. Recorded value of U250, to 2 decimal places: 0.13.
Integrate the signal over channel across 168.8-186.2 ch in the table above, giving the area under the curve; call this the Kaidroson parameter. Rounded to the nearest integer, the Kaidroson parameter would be 80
